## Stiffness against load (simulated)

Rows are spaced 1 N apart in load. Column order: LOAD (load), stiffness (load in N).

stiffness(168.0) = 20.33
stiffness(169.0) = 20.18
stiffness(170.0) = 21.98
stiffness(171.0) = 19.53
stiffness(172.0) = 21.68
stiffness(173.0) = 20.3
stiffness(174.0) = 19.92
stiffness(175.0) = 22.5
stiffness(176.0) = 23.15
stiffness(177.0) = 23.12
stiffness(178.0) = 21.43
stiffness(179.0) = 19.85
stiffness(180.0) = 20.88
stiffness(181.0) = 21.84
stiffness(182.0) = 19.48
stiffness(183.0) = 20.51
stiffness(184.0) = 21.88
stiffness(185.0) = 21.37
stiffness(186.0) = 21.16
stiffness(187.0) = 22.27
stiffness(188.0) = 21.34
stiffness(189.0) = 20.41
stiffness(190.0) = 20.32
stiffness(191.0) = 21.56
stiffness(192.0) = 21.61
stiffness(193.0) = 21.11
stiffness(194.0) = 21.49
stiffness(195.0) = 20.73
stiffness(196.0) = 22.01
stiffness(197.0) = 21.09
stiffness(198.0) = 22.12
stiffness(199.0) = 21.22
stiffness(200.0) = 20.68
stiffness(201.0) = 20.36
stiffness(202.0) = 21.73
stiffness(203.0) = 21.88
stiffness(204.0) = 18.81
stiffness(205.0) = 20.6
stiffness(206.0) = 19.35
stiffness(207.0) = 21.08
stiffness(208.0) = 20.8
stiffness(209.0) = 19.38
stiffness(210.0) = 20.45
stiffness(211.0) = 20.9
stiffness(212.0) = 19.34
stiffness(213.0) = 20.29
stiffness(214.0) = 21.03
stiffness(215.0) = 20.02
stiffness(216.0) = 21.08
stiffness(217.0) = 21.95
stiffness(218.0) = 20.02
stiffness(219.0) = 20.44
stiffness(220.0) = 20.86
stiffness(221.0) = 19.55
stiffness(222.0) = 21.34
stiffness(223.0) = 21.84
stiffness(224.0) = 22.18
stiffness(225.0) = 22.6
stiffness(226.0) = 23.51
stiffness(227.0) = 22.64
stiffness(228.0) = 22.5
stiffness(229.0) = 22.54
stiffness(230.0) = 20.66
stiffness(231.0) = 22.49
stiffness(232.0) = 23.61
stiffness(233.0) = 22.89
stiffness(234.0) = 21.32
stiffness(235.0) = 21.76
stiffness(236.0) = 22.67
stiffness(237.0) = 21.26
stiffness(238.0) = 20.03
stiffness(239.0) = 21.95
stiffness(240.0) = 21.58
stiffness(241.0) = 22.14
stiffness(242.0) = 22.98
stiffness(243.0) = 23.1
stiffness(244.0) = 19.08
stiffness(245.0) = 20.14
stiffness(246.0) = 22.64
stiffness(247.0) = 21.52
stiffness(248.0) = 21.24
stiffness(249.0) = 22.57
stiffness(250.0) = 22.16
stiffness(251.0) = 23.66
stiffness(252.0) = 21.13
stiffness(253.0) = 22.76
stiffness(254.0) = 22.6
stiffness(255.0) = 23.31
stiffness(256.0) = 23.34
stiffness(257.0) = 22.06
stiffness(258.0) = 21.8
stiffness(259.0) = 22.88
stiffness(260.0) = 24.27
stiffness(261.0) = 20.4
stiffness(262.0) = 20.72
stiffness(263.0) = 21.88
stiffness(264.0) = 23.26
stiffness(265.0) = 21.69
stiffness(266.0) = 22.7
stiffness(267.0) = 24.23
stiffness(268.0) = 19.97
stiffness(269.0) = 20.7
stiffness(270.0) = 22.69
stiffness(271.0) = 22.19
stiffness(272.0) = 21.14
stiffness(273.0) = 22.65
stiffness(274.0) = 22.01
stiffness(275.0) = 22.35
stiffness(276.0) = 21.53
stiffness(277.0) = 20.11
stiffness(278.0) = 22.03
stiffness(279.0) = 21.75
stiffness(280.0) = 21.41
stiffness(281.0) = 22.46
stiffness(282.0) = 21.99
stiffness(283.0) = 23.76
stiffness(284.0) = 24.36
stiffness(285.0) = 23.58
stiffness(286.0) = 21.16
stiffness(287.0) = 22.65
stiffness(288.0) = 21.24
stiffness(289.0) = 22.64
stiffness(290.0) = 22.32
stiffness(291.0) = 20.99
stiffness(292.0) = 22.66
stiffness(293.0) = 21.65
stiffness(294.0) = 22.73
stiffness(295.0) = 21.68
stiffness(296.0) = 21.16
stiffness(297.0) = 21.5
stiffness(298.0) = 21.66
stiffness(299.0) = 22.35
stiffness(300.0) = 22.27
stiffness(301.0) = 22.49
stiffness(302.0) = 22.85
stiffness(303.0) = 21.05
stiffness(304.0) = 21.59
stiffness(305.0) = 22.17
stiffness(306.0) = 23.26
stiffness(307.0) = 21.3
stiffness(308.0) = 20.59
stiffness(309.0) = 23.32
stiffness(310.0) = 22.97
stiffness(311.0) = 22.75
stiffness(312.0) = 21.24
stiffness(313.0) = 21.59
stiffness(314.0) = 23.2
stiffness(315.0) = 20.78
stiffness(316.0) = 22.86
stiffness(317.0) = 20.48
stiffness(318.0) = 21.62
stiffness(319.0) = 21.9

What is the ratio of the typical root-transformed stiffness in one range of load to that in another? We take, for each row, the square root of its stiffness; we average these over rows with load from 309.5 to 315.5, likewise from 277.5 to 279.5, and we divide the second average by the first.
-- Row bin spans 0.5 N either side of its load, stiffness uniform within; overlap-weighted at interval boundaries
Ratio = 1.00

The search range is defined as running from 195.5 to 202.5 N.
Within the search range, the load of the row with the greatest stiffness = 198.0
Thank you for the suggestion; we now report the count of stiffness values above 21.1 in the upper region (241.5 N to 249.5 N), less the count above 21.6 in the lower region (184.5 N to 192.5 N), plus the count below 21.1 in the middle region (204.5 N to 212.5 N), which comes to 12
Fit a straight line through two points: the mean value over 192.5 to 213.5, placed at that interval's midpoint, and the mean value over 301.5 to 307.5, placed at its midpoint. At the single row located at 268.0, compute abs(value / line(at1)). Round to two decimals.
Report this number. 0.93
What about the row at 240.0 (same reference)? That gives 1.02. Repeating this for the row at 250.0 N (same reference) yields 1.04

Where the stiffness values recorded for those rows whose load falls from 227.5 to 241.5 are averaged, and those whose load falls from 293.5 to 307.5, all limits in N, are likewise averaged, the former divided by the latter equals 1.00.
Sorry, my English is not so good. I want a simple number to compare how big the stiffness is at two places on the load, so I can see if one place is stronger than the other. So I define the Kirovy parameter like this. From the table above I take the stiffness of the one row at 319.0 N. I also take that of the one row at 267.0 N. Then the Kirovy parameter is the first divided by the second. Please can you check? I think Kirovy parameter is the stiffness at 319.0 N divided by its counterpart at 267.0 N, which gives 0.90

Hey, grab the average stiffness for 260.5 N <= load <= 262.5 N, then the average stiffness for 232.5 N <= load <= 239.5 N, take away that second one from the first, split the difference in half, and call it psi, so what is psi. -0.6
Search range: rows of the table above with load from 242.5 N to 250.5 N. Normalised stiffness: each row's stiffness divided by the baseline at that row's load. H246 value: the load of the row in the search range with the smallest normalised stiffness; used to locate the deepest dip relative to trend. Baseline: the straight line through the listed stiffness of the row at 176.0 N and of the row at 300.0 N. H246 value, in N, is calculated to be 244.0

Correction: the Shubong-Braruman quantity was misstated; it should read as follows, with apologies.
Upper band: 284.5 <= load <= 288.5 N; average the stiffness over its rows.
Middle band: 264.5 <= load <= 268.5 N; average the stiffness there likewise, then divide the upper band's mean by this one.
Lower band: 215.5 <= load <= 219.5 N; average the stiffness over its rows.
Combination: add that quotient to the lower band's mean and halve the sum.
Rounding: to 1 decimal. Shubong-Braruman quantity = 10.9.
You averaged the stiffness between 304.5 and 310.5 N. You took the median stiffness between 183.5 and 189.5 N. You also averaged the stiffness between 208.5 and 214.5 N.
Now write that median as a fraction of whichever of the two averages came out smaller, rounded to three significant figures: 1.06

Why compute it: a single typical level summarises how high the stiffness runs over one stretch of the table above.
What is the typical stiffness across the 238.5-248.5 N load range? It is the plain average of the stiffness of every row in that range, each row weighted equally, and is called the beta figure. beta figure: 21.6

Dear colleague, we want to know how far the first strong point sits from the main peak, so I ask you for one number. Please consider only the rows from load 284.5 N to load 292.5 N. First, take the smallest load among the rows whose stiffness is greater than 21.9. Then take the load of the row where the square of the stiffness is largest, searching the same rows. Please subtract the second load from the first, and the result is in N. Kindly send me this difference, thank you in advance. 0 N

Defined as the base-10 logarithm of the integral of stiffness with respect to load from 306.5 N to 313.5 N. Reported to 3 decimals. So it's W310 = 2.187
